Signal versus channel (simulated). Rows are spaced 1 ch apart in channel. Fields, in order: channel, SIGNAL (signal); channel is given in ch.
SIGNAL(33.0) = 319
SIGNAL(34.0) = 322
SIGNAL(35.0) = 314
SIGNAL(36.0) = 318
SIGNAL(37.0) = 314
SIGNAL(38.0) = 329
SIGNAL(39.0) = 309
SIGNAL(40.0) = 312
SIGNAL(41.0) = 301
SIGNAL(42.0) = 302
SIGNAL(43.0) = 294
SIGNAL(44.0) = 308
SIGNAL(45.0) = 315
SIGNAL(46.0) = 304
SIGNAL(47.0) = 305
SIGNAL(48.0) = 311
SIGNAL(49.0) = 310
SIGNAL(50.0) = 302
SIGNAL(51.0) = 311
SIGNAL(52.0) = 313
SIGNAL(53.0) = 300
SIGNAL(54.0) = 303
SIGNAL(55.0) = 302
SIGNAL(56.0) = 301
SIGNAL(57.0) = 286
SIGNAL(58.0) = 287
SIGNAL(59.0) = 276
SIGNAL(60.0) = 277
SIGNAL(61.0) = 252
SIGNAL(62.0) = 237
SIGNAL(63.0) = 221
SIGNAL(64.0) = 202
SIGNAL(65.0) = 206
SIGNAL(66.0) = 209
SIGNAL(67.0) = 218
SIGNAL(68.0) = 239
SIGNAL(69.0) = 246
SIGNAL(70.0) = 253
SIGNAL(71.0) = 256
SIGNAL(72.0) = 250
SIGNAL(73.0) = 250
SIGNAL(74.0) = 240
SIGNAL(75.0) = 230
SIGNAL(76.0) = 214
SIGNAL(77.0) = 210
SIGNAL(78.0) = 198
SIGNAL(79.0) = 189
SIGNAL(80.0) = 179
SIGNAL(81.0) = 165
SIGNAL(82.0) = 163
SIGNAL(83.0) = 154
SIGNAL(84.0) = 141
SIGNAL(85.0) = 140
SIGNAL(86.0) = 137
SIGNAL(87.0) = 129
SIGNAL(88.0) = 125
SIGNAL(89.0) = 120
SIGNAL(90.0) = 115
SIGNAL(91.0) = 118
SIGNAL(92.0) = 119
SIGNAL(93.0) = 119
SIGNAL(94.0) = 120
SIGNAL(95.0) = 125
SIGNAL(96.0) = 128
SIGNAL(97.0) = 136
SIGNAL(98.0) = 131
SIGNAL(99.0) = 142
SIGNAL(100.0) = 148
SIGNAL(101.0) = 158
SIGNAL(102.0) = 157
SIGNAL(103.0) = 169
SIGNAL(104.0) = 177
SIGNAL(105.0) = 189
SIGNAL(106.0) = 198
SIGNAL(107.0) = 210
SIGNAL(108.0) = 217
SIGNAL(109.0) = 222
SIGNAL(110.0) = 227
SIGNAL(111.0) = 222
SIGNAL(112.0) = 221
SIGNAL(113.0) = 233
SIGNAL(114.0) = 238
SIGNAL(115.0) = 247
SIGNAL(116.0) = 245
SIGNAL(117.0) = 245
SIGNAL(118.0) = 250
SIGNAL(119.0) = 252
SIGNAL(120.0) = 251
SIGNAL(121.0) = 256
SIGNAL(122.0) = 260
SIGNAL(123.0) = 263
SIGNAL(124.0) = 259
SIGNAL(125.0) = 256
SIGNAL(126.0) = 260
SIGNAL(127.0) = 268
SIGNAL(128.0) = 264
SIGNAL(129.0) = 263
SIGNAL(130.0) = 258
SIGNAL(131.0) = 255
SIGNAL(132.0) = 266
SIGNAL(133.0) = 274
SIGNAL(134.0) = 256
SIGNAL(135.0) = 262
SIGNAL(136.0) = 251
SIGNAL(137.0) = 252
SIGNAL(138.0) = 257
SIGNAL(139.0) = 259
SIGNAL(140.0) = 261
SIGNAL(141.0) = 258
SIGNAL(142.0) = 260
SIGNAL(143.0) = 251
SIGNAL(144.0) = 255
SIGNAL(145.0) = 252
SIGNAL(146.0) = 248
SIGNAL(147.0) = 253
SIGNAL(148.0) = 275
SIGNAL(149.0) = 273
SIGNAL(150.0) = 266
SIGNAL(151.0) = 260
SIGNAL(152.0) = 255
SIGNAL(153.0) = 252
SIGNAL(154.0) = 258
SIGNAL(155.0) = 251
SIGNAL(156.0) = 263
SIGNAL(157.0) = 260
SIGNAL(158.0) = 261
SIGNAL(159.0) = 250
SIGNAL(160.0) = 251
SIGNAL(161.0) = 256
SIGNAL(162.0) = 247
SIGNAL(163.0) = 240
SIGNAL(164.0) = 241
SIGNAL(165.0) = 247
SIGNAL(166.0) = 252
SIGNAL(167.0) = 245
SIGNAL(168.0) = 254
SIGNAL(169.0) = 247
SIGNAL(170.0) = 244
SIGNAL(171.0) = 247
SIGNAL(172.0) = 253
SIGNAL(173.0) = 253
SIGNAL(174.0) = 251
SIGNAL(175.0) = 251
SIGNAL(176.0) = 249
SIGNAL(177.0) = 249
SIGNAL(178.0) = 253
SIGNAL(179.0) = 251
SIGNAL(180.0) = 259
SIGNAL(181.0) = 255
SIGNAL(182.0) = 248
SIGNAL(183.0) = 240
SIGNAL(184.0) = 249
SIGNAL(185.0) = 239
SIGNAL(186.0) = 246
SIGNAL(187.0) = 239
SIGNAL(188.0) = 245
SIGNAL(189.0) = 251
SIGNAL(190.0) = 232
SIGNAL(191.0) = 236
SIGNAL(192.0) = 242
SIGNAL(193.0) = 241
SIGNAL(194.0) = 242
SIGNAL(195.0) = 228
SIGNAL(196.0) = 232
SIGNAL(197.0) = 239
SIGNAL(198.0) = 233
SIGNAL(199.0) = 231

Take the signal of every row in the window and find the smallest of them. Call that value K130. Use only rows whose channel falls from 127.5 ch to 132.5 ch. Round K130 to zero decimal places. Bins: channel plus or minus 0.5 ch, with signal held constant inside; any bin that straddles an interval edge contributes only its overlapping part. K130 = 255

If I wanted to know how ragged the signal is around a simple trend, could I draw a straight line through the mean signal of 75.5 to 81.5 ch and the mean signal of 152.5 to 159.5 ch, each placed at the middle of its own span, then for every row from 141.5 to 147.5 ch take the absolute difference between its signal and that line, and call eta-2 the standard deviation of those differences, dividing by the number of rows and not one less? 4.6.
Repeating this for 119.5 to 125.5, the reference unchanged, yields 3.3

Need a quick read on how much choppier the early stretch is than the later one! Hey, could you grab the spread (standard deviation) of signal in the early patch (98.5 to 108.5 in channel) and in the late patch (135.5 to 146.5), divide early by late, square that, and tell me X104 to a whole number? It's 36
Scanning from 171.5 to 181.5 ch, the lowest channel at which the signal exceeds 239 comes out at 172.0 ch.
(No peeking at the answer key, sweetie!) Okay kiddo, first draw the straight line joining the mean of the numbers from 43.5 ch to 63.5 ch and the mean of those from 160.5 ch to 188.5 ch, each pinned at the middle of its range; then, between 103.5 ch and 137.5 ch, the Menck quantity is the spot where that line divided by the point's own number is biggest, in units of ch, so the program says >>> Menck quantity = 104.0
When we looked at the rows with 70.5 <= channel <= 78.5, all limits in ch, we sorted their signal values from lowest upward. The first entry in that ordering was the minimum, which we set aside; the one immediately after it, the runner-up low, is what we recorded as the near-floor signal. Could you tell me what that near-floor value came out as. 210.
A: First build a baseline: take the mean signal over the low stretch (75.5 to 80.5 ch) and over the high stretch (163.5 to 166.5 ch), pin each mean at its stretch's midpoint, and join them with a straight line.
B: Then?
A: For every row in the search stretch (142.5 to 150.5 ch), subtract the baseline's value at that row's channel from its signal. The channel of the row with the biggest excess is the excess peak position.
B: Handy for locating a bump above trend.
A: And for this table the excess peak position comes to 148.0 ch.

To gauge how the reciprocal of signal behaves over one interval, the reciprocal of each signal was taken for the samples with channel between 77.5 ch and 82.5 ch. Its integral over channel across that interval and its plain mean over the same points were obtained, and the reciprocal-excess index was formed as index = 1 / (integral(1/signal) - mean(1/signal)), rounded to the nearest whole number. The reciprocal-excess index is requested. 44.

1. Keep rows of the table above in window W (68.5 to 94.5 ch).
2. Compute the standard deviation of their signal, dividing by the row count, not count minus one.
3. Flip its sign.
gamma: -51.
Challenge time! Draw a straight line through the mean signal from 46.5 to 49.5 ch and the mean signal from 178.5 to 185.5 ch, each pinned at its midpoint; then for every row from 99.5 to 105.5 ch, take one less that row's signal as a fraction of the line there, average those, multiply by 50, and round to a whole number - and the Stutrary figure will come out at 21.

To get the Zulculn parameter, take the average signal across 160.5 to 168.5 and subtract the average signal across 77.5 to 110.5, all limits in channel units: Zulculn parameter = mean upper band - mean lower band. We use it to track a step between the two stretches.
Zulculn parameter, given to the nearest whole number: 91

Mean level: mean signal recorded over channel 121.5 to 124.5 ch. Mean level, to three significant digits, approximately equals 261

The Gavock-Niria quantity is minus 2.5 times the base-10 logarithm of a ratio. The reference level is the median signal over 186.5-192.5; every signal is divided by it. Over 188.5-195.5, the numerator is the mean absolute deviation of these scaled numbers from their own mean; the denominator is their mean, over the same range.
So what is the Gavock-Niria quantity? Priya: 4.02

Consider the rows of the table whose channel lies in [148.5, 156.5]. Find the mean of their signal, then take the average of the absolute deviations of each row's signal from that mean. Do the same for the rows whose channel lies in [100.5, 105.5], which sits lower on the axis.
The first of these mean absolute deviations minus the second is -5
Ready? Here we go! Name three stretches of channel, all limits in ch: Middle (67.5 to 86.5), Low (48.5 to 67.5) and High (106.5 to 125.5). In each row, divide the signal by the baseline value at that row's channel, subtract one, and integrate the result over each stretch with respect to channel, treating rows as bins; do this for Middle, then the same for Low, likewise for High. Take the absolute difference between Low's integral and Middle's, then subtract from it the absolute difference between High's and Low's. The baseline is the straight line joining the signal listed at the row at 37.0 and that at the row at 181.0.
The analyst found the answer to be 3.3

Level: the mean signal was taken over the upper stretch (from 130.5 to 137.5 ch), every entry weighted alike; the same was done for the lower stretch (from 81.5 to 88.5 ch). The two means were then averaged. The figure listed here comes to 200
